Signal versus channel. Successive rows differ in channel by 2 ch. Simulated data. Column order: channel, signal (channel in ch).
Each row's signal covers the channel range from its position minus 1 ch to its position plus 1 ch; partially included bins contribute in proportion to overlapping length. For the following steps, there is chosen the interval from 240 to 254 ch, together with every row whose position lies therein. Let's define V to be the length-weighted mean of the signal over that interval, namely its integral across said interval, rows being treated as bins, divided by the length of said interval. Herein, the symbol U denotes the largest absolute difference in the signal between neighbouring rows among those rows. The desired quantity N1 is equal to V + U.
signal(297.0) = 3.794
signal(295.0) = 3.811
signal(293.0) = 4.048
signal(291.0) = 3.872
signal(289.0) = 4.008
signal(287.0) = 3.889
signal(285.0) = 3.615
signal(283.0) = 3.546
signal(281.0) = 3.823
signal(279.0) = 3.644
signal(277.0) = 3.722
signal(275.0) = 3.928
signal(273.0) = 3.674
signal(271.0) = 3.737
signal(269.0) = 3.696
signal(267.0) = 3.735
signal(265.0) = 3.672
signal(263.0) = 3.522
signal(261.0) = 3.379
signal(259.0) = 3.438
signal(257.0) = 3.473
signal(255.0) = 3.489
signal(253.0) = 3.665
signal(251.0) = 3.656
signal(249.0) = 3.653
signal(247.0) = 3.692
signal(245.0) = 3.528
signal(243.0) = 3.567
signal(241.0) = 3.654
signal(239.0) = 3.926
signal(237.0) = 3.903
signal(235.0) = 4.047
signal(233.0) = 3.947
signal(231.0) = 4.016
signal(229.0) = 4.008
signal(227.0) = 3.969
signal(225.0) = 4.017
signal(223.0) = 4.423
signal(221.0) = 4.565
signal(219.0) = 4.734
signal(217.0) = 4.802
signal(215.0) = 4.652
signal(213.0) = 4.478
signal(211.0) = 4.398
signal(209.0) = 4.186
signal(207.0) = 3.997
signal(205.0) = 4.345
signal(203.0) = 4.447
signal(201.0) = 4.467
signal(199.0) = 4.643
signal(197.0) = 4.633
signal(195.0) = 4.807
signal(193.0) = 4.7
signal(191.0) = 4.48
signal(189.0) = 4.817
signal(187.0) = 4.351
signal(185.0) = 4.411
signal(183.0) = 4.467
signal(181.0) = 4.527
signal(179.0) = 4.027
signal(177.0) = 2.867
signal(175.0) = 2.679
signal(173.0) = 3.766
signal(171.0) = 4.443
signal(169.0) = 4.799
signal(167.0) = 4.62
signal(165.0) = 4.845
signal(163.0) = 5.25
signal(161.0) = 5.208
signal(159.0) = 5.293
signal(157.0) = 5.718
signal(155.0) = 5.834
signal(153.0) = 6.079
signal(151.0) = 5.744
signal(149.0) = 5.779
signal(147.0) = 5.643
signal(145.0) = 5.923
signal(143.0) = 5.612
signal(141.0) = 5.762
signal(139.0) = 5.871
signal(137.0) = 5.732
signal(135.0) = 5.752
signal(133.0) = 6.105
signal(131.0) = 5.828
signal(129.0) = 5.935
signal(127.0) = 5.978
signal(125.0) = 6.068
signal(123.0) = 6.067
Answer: 3.8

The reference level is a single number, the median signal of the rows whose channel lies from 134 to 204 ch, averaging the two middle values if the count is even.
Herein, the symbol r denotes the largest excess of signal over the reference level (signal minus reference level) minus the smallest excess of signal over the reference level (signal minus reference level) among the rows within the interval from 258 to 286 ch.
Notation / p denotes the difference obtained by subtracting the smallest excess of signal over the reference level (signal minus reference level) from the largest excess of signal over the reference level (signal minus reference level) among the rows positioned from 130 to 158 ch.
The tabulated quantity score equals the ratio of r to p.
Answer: 1.1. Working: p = 0.5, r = 0.5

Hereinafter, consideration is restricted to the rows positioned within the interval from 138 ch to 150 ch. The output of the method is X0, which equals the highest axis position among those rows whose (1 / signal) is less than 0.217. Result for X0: 149.0 ch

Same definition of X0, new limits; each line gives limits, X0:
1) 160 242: 219.0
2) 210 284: 219.0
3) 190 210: 199.0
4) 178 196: 195.0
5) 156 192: 189.0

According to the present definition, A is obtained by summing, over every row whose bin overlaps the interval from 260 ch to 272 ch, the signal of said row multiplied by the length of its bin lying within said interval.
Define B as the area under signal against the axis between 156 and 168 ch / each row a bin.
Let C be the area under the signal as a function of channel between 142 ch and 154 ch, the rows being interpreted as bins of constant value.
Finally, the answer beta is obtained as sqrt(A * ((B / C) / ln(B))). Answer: 3.06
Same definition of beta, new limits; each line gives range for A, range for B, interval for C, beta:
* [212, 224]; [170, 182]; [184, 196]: 3.43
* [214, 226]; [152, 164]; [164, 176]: 4.15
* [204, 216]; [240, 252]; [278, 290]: 3.65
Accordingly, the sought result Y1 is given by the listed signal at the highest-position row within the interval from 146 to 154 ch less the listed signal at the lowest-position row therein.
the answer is 0.44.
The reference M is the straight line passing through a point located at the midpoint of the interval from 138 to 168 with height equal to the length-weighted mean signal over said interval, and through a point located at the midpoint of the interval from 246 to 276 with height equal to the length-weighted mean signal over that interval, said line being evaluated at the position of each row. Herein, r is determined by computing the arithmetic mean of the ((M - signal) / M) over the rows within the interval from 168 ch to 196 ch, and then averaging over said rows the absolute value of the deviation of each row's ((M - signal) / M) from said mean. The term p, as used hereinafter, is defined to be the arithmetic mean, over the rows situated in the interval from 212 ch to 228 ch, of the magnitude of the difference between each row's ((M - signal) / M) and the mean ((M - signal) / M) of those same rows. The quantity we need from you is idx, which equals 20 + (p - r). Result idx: 19.9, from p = 0.05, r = 0.110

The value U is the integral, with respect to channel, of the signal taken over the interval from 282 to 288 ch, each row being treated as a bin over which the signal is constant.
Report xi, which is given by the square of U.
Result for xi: 488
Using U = 22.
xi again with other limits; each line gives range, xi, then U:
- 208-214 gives 682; 26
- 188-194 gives 784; 28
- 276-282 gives 501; 22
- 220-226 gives 677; 26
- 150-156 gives 1247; 35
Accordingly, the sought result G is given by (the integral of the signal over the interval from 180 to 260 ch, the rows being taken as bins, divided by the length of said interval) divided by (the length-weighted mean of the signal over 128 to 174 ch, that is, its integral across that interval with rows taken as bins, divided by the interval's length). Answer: 0.76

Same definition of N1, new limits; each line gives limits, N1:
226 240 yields 4.1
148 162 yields 6.1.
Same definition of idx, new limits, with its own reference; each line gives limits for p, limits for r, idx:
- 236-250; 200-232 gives 20.0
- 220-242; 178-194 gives 20.0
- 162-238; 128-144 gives 20.1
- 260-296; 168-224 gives 20.0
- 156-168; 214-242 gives 20.0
